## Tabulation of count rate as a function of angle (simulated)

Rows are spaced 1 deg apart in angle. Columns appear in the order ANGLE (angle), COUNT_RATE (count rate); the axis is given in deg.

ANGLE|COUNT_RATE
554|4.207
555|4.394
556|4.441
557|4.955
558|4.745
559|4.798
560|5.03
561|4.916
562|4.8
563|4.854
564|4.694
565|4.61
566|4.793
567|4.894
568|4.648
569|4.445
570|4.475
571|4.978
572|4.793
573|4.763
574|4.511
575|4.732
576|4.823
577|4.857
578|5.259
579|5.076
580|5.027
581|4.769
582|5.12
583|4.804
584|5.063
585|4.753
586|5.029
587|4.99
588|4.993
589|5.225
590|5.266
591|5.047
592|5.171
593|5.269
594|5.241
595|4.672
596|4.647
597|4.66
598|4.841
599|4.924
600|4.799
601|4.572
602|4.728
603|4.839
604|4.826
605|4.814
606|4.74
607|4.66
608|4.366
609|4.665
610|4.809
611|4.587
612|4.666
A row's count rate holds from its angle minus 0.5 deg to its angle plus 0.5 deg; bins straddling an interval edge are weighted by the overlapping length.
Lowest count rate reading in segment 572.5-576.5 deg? 4.511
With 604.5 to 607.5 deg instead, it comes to 4.66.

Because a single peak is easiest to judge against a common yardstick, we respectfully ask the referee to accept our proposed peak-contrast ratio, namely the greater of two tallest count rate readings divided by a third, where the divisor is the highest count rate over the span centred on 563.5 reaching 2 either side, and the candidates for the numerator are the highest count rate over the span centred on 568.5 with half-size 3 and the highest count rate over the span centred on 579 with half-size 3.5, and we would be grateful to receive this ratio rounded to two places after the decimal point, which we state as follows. 1.08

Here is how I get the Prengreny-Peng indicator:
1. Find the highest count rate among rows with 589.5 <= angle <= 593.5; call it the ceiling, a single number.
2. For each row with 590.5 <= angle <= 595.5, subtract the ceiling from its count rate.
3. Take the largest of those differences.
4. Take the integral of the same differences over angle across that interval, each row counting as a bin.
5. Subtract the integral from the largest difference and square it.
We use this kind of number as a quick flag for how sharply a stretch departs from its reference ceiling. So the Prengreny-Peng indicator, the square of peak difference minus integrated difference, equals 1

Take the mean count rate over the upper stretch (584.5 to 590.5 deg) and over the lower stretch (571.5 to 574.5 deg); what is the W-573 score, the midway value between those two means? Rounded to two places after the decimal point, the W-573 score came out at 4.87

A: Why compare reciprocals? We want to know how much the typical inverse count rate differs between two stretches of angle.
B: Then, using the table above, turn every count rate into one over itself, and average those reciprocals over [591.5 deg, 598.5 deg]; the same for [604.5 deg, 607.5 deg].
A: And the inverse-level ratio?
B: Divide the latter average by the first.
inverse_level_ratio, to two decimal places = 1.04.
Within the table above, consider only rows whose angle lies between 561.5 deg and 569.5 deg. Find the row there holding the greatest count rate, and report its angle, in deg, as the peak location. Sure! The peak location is 567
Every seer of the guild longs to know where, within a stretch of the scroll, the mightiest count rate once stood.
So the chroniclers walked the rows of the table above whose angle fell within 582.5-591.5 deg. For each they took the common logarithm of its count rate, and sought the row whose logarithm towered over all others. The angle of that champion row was 590 deg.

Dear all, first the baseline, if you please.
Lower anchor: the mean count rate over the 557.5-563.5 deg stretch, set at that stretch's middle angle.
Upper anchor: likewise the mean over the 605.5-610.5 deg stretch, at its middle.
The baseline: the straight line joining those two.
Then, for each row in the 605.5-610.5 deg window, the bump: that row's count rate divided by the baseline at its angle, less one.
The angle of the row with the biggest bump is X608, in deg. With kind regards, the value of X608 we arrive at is 610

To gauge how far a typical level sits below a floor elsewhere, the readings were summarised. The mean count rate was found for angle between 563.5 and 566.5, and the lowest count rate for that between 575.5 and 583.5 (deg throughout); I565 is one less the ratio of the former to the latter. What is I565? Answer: 0.01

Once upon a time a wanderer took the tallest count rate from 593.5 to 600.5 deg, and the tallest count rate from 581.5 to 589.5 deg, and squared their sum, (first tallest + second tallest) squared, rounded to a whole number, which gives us 110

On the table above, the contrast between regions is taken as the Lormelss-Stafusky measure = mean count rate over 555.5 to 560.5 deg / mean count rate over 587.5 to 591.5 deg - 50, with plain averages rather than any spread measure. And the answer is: -49.1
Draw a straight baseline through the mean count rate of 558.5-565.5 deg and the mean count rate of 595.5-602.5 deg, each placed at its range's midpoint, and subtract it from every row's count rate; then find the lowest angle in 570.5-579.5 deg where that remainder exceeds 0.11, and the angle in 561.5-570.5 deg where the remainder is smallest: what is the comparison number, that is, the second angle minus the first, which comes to -2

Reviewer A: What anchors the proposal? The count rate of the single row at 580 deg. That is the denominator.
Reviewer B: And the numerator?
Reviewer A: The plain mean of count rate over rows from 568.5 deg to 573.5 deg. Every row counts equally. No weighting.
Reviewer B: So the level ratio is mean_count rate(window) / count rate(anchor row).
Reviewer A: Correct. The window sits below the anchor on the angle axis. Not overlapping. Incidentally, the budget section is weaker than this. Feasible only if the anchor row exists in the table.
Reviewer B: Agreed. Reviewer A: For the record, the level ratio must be 0.93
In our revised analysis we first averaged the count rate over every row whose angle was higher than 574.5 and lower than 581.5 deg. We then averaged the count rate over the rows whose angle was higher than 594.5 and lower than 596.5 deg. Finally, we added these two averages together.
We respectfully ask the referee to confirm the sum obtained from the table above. 9.59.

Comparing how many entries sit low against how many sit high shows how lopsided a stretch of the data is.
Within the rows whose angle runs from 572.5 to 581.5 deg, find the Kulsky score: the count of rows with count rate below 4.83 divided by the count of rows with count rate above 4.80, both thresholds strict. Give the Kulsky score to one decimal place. 1.0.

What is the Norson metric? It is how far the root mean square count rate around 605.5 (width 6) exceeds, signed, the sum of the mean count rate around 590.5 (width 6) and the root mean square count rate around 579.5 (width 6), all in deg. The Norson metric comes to -5.5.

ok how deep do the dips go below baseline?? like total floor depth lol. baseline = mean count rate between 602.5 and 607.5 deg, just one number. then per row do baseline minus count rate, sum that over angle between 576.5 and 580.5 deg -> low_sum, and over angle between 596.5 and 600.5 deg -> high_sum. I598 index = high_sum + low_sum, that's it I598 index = -1.24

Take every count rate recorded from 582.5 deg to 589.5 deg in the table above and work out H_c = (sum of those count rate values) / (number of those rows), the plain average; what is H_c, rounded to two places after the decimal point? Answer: 4.98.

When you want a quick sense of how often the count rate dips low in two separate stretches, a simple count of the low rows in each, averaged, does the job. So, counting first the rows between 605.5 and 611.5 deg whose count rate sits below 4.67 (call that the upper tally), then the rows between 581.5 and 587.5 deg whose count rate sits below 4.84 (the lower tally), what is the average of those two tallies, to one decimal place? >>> 3.0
